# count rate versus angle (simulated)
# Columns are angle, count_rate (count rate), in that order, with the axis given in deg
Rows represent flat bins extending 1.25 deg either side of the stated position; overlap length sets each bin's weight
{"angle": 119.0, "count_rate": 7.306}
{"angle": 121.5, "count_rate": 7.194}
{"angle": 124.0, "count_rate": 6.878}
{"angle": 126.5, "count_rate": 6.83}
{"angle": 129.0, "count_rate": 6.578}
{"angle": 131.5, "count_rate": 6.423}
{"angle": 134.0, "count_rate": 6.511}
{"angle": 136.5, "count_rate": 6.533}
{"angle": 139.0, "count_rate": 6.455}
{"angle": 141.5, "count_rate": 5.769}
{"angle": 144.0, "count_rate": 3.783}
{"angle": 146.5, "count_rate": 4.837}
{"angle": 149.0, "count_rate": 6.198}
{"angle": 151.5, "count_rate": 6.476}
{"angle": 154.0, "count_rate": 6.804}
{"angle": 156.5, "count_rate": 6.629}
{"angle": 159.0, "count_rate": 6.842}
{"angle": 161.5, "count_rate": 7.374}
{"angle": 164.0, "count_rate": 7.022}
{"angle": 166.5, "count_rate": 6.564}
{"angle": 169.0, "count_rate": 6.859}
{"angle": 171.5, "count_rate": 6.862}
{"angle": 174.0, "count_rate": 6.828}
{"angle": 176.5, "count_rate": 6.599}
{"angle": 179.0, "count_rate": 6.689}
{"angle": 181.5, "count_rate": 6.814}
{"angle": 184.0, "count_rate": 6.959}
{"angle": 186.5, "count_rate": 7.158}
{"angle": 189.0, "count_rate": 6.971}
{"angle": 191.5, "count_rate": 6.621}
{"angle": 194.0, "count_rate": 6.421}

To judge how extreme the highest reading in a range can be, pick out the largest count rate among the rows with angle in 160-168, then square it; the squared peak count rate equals 54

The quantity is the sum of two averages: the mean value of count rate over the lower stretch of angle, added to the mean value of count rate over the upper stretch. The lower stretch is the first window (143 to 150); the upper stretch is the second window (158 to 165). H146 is 12.0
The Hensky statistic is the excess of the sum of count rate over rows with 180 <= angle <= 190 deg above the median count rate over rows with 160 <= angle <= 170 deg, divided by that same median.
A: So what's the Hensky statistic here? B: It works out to 3.02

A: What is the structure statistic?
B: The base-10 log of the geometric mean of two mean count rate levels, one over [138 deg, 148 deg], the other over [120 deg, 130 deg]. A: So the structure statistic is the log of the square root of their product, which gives 0.777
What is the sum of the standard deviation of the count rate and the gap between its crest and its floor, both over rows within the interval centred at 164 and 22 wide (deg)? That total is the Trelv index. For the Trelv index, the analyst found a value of 1.0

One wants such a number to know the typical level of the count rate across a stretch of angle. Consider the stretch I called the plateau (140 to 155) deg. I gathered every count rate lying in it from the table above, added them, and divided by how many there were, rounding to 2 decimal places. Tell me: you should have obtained 5.64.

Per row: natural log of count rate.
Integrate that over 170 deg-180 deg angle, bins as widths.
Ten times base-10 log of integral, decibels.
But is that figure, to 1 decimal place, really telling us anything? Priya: 12.8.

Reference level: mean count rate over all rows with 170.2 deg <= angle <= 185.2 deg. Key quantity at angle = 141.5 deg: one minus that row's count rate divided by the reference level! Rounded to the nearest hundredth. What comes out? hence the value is 0.15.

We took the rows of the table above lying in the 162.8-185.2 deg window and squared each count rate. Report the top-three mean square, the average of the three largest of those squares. 48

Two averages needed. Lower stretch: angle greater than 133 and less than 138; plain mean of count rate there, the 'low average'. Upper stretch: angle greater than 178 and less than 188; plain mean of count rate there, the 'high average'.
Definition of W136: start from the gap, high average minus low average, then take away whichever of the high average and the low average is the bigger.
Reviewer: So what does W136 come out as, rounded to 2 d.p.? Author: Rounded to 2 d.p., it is -6.52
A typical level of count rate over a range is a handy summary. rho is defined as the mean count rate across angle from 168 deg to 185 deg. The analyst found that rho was 6.80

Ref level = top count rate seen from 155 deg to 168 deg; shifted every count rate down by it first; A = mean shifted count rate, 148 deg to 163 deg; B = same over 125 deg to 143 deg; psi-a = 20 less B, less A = 21.6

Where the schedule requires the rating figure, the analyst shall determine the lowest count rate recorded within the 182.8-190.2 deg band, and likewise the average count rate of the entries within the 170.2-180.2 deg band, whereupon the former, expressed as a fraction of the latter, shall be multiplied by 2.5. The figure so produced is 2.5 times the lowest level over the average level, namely 2.58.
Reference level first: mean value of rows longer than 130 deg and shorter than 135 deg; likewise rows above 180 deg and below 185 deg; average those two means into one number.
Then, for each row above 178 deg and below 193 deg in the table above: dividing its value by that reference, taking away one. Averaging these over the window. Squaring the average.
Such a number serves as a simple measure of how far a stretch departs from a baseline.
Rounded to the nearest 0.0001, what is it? 0.0008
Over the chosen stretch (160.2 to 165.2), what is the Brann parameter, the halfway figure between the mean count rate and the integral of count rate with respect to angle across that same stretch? 21.6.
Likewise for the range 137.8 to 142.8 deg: 18.3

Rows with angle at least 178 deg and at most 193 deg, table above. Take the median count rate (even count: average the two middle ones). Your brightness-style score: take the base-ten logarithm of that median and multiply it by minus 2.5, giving -2.09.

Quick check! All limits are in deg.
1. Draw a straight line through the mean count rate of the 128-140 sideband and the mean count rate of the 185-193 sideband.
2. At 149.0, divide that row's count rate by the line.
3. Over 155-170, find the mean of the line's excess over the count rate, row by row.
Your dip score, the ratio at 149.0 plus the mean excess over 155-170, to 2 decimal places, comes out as 0.77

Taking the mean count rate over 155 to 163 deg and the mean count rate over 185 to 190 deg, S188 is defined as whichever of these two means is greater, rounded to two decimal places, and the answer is 7.06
